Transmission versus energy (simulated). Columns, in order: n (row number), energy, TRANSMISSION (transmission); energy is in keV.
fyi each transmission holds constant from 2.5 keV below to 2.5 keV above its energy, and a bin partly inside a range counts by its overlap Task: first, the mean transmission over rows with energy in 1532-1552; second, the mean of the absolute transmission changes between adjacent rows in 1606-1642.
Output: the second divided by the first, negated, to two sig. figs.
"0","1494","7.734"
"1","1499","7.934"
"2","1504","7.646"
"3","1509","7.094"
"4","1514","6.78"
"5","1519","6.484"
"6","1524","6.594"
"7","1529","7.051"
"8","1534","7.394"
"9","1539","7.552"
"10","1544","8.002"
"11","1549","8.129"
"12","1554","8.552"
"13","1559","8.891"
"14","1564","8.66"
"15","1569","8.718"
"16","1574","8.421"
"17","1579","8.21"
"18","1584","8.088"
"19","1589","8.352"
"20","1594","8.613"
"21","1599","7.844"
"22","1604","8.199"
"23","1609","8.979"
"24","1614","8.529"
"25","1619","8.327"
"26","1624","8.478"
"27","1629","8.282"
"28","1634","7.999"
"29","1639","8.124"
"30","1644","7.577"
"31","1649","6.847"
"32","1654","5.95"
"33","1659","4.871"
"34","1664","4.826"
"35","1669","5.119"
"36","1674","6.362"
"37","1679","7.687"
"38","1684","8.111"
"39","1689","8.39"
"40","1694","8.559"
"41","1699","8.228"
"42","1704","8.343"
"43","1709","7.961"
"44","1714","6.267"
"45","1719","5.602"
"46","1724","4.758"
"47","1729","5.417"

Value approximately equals -0.030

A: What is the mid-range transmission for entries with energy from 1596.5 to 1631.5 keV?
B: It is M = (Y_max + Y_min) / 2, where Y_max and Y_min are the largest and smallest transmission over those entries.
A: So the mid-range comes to 8.4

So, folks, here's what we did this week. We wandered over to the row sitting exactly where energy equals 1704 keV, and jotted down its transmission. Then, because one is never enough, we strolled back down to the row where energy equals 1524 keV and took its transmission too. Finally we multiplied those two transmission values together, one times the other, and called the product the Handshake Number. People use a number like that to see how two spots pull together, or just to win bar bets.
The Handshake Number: 55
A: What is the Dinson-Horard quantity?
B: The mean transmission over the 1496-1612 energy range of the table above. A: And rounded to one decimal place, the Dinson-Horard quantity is 7.9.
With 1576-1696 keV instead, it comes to 7.6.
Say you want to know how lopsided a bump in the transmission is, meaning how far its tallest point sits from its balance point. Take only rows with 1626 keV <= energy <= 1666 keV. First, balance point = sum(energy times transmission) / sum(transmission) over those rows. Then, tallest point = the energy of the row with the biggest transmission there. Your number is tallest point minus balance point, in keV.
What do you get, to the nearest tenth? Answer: -15.3 keV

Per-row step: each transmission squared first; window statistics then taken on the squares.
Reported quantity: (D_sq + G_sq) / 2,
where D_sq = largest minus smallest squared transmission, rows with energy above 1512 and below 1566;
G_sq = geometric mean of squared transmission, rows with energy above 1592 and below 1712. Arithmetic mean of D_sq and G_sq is 46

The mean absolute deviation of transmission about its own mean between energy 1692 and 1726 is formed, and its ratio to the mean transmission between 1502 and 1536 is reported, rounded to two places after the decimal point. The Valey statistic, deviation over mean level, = 0.19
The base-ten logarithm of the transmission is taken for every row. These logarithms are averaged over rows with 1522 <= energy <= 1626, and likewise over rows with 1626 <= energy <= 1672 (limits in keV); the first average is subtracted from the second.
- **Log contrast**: -0.10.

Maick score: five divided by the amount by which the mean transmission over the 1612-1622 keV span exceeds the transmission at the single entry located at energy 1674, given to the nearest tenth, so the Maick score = 2.4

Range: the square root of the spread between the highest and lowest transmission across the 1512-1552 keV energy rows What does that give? 1.3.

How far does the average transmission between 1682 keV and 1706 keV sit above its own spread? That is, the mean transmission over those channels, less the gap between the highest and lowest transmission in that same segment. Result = 7.88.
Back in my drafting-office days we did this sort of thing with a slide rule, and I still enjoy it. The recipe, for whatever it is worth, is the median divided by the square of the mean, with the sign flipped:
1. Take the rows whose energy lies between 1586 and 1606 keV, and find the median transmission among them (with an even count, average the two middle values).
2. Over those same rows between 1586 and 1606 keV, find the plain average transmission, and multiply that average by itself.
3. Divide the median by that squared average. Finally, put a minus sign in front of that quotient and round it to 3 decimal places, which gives -0.122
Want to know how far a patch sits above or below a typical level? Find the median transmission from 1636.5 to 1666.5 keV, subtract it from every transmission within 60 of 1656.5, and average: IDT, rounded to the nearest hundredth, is 1.10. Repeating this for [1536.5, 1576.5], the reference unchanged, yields 1.97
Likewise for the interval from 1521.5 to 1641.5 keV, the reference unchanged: 1.77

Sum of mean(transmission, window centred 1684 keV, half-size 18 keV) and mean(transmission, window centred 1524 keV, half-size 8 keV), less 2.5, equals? 11.7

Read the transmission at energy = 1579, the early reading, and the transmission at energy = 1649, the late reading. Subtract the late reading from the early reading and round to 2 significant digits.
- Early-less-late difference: 1.4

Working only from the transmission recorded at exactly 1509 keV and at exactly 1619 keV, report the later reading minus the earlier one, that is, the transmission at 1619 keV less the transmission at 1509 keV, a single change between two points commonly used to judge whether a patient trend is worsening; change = 1.2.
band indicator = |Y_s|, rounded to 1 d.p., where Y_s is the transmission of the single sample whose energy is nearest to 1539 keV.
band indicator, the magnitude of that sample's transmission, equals 7.6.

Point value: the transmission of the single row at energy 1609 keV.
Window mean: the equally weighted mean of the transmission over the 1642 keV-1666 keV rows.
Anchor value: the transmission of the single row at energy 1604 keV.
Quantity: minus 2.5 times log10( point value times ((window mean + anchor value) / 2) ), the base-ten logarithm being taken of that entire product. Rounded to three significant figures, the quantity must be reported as -4.51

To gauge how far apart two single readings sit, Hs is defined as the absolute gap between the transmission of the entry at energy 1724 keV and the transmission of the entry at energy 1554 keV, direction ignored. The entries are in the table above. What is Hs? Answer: 3.8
